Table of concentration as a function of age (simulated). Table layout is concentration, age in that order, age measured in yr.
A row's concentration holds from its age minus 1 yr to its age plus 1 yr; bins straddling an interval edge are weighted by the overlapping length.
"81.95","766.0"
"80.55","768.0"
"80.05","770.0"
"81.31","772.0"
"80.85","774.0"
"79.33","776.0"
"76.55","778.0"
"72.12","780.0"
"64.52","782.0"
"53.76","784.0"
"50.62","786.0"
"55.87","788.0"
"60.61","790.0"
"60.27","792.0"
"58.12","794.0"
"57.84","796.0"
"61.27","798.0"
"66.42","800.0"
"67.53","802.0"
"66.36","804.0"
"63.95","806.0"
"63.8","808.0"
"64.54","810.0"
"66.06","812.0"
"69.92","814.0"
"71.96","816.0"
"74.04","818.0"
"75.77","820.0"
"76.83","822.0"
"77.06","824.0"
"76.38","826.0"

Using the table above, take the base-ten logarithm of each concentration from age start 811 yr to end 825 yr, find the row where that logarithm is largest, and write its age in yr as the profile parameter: 824.0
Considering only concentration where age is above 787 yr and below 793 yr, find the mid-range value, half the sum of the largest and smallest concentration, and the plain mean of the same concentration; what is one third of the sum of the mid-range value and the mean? 39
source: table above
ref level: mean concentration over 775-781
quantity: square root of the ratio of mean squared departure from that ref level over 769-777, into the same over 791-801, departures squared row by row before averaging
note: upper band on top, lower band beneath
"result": 3.5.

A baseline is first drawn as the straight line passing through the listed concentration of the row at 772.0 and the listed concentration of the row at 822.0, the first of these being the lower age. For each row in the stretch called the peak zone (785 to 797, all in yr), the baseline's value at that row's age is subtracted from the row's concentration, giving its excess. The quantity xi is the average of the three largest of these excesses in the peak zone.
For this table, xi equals -20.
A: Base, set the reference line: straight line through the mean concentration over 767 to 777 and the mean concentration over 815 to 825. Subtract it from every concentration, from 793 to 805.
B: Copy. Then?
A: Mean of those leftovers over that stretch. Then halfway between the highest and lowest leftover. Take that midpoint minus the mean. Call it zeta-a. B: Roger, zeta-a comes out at -0.2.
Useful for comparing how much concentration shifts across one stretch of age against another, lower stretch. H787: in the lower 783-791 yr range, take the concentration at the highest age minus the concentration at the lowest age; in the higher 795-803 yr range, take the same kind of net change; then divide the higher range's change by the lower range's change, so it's 1.4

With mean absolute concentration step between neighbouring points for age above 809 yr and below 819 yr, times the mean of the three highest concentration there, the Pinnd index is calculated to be 171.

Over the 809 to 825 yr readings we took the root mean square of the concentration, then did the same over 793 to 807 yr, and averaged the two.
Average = 68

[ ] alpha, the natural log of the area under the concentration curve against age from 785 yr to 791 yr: 5.81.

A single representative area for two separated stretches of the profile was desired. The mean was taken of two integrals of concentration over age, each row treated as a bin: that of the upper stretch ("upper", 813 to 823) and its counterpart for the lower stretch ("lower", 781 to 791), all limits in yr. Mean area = 654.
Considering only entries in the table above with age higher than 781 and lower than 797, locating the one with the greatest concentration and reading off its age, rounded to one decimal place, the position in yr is 782.0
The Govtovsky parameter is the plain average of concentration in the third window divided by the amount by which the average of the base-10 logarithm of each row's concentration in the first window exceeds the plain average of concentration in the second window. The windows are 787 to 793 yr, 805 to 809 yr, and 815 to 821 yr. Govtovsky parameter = -1.19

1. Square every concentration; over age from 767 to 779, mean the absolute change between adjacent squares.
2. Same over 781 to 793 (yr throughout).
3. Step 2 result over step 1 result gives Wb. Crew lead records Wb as 2.7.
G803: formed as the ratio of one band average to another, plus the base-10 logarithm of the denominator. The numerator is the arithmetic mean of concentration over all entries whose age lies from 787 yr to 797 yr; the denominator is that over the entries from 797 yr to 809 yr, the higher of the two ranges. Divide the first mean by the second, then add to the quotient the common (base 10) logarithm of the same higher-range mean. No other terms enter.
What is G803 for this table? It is 2.71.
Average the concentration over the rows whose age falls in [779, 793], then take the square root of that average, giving 7.73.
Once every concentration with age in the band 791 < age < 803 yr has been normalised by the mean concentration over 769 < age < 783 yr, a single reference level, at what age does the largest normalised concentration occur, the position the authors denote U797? 802.0 yr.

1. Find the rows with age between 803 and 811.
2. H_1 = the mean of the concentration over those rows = 65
